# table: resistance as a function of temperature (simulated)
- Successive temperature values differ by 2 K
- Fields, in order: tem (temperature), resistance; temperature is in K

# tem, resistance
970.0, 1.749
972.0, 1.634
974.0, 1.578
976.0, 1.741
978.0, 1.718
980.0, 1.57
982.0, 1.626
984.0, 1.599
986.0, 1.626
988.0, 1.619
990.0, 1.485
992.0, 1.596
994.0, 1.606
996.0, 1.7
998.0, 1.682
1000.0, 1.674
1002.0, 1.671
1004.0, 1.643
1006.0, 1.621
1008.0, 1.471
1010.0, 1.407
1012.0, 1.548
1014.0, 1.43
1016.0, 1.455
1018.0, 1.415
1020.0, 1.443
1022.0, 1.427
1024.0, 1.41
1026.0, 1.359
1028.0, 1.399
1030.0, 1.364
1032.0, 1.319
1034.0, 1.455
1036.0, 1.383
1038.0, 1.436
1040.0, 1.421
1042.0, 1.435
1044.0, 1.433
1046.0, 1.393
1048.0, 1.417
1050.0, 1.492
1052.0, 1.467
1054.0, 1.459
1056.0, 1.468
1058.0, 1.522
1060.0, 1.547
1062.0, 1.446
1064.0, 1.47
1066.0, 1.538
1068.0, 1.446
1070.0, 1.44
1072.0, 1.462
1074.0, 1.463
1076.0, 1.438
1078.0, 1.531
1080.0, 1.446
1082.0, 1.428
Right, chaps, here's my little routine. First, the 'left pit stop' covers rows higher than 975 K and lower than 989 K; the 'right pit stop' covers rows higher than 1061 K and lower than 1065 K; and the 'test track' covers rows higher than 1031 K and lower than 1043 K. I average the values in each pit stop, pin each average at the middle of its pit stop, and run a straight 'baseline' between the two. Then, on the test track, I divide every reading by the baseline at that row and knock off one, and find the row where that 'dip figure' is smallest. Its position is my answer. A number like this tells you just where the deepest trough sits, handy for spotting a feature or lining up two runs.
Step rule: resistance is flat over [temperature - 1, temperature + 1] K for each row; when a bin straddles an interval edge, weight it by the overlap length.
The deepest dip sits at 1032.0 K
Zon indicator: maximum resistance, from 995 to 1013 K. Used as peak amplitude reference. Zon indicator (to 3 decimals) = 1.700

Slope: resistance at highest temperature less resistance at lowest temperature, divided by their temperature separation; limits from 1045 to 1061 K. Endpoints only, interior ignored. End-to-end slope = 0.011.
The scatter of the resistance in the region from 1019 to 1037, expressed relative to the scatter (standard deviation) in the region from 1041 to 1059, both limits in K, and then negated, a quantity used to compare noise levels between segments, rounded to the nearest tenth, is -1.1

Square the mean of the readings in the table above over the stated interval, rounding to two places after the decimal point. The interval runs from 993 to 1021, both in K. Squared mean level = 2.42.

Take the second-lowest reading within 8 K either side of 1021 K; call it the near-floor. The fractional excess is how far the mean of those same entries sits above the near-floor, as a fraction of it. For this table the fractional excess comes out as 0.0130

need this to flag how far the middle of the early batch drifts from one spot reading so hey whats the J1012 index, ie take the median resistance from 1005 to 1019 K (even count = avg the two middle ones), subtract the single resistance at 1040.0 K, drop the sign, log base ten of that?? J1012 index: -1.5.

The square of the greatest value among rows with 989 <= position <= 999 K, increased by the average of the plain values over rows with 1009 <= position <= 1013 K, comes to 4.37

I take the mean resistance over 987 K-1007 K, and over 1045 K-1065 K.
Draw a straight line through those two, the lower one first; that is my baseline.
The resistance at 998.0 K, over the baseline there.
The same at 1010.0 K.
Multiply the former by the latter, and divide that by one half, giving 1.83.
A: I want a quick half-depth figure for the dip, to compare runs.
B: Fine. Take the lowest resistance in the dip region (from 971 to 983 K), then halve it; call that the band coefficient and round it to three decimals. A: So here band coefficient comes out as 0.785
